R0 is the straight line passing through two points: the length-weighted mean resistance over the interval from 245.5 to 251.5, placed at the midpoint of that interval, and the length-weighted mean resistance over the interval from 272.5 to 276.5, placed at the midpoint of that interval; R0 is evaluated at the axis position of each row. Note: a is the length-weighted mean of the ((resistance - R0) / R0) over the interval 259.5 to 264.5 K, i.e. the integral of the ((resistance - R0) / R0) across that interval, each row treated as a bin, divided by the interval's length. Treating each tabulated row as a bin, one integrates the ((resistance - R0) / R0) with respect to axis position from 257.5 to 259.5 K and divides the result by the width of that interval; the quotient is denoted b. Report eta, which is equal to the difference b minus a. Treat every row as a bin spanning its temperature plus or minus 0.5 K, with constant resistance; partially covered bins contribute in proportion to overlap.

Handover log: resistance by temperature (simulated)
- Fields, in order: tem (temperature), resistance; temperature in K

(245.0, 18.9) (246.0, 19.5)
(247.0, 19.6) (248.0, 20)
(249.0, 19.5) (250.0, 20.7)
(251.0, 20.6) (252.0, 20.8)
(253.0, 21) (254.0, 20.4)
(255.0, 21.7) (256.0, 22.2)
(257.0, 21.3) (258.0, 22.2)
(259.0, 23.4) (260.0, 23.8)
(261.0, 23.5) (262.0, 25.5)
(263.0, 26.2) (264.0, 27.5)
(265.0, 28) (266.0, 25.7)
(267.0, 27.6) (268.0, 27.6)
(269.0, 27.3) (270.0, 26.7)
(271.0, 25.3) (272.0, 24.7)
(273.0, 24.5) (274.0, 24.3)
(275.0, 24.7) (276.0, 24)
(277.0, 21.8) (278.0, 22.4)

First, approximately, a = 0.14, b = 0.05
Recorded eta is -0.084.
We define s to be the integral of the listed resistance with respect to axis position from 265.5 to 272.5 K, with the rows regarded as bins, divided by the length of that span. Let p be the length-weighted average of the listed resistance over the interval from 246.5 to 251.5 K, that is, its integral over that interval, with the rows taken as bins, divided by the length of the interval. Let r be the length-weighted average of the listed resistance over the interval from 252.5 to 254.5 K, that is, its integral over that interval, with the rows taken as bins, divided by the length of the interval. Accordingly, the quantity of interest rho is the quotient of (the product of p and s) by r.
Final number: 26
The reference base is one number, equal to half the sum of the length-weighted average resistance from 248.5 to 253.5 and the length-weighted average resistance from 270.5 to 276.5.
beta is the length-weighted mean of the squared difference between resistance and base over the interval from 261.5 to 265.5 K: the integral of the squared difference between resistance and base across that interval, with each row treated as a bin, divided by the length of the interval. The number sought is 19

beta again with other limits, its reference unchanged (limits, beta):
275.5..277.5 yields 1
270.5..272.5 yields 6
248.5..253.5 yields 4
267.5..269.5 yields 24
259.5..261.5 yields 1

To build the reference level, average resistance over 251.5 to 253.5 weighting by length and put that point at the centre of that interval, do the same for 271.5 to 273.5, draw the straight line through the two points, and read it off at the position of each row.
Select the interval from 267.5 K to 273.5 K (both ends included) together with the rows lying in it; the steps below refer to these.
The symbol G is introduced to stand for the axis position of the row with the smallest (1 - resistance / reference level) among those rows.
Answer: 268.0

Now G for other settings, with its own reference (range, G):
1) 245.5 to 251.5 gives 250.0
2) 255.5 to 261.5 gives 260.0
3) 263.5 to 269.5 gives 265.0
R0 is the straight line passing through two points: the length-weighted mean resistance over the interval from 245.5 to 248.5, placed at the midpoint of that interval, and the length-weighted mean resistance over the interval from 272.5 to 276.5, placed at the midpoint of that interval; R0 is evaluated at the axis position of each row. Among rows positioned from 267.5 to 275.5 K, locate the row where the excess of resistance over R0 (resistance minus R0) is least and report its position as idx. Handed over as 274.0 K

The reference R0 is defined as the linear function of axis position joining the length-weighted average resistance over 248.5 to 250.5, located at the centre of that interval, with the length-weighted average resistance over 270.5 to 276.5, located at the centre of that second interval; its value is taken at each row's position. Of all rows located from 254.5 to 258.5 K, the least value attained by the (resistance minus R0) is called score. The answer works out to -0.2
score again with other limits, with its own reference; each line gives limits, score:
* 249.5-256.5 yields -0.5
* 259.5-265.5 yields 1.3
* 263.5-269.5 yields 2.5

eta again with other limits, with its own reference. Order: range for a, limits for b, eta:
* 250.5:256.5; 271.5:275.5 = 0.001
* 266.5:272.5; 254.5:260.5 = -0.085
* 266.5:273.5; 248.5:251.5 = -0.111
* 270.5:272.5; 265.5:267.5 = 0.110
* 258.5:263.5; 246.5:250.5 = -0.109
